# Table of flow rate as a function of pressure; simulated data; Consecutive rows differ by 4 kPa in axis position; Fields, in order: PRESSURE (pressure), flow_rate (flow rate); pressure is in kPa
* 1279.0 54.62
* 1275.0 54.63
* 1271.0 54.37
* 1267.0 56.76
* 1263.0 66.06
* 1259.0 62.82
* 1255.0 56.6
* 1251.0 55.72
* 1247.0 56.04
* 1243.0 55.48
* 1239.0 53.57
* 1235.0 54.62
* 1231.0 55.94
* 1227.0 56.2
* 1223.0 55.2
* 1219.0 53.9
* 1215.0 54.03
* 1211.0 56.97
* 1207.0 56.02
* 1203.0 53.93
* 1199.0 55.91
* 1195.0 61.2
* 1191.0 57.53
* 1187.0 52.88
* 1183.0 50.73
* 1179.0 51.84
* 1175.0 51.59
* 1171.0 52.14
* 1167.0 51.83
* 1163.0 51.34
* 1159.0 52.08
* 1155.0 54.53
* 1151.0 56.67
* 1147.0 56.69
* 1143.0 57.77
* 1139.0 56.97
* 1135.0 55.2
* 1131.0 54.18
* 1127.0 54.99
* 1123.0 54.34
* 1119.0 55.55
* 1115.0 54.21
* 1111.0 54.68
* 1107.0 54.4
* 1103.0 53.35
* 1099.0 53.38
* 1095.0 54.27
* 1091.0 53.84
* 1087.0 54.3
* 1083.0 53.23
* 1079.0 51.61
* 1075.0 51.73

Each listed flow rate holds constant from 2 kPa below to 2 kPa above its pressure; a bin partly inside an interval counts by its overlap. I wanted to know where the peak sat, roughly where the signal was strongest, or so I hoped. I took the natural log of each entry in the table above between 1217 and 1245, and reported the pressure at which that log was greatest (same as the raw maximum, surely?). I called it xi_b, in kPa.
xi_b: 1227.0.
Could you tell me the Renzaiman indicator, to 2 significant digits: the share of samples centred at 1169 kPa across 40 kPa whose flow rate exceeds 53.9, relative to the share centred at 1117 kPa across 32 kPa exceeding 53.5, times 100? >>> 23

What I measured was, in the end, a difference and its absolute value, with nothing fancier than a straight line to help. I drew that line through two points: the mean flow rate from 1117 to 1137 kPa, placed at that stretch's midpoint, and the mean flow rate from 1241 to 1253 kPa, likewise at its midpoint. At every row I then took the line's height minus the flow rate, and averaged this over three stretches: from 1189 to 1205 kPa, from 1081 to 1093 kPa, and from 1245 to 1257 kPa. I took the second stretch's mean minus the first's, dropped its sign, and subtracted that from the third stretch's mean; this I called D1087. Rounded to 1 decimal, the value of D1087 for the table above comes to -2.9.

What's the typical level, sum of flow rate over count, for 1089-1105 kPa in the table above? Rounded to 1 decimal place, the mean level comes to 53.7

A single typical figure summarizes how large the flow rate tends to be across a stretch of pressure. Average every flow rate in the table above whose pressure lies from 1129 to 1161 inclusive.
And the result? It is 55.5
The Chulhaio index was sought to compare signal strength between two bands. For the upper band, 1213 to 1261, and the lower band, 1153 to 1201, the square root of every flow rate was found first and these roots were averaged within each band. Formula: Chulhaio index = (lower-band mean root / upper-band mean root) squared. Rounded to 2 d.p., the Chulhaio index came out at 0.96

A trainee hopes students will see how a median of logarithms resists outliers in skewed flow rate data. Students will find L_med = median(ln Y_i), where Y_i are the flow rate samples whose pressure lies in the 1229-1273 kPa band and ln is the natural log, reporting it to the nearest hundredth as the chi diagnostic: 4.02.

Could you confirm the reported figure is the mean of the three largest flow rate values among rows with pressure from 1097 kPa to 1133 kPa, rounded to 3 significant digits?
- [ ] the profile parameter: 55.1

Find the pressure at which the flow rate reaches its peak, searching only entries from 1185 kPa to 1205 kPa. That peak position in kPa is 1195.0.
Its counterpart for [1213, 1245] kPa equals 1227.0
